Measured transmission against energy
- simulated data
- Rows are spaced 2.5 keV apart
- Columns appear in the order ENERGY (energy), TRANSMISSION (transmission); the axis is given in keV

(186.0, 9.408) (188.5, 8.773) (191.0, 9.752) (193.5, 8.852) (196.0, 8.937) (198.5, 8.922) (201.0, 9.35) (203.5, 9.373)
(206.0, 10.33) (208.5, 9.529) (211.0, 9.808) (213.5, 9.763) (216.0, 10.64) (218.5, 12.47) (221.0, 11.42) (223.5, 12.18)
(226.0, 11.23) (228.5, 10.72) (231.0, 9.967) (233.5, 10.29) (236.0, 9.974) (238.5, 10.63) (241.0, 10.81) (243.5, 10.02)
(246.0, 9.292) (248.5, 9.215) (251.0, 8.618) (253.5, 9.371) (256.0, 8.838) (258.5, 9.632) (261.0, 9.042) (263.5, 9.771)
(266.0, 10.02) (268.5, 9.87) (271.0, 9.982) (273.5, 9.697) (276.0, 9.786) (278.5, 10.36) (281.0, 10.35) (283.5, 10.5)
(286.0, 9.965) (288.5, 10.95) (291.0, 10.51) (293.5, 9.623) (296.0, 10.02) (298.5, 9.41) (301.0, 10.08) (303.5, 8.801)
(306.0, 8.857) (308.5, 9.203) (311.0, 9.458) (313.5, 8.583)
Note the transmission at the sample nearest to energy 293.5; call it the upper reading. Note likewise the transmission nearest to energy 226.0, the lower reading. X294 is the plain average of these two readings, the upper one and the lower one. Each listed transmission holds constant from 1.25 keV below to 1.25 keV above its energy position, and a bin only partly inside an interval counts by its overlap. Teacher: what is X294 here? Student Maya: 10.4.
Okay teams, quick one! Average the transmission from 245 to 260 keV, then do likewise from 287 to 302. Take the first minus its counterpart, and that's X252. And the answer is -0.9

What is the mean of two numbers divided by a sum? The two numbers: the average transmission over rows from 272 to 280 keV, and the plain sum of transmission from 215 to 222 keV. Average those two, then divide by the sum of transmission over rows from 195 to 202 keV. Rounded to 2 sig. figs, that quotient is 0.82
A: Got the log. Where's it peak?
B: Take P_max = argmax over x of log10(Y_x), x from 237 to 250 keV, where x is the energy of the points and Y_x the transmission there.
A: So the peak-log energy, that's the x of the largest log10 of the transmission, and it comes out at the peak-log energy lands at 241.0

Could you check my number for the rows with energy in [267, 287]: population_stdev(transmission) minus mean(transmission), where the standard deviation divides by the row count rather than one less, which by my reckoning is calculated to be -9.78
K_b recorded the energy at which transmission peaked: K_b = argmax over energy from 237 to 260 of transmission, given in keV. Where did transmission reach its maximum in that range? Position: 241.0 keV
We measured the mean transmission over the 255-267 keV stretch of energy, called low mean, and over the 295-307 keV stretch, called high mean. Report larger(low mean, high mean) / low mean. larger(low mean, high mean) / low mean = 1.00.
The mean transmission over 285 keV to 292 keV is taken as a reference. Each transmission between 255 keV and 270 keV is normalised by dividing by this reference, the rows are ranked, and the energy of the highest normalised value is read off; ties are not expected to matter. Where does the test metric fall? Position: 266.0 keV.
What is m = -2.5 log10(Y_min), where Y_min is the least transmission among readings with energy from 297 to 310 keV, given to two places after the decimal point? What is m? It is -2.36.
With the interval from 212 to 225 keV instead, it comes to -2.47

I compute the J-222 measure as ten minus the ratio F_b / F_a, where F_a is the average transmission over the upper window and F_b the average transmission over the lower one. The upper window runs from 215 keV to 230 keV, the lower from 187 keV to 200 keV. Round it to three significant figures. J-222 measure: 9.21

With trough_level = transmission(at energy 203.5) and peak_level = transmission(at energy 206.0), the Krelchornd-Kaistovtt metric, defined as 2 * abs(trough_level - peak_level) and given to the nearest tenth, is 1.9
